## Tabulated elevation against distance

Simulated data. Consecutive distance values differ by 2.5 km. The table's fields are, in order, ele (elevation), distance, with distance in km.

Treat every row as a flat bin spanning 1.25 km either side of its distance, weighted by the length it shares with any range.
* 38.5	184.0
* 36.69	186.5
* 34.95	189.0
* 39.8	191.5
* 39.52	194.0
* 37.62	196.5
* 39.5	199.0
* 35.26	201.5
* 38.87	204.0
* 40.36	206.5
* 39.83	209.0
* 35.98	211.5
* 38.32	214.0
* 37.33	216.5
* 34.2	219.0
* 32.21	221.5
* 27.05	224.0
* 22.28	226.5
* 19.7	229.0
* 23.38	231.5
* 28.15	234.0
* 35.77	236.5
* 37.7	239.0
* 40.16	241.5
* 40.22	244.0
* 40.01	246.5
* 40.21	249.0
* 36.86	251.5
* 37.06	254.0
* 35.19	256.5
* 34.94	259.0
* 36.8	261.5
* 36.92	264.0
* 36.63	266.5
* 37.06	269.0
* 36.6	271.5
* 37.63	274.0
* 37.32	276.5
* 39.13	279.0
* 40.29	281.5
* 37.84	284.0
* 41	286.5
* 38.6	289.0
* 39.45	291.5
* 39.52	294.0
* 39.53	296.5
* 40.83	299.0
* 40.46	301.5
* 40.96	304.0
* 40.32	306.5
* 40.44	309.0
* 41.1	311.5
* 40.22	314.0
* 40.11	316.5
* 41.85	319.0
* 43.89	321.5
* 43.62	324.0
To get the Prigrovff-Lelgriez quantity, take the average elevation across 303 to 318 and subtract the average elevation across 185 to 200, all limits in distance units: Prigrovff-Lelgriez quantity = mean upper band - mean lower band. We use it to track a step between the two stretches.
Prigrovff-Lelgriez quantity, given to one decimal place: 2.5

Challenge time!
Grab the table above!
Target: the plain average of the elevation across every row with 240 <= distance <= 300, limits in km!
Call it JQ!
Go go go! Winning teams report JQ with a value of 38.3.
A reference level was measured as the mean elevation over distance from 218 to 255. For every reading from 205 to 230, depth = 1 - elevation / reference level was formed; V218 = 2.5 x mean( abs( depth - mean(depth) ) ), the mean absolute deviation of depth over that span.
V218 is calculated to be 0.45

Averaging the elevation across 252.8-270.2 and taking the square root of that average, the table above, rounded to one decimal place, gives 6.0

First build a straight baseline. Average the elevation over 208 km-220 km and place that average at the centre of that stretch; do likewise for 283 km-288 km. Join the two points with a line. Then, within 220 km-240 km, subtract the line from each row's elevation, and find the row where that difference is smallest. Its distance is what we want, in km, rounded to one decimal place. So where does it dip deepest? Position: 229.0 km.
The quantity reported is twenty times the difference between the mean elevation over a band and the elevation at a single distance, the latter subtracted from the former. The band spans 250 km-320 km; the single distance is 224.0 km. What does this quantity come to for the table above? 234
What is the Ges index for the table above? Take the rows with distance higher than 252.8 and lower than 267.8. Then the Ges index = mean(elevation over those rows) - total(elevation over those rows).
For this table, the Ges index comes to -181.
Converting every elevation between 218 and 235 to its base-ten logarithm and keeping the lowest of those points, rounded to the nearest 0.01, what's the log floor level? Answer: 1.29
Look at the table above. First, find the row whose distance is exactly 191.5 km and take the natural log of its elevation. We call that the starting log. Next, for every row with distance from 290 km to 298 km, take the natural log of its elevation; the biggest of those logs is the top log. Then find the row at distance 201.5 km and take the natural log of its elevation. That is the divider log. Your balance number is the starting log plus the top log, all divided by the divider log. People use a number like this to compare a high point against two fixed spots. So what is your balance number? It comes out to 2.07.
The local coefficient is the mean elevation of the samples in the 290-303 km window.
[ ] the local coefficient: 40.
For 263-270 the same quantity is 37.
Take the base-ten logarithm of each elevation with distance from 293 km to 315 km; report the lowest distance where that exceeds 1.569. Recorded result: 294.0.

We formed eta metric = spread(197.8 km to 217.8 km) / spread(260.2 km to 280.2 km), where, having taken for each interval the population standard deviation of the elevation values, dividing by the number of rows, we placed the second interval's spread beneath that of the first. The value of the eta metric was 2.2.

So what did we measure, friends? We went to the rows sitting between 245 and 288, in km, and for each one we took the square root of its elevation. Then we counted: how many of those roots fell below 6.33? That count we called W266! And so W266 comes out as 14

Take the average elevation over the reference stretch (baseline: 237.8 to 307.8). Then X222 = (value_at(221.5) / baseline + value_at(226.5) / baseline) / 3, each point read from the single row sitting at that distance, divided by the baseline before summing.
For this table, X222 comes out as 0.471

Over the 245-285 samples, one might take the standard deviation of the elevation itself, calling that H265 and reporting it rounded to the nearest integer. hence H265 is 2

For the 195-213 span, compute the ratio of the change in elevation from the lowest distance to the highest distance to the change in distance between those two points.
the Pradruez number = -0.11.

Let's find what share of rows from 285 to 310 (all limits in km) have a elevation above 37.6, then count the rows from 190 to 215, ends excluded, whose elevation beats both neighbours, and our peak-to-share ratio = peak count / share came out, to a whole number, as 2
